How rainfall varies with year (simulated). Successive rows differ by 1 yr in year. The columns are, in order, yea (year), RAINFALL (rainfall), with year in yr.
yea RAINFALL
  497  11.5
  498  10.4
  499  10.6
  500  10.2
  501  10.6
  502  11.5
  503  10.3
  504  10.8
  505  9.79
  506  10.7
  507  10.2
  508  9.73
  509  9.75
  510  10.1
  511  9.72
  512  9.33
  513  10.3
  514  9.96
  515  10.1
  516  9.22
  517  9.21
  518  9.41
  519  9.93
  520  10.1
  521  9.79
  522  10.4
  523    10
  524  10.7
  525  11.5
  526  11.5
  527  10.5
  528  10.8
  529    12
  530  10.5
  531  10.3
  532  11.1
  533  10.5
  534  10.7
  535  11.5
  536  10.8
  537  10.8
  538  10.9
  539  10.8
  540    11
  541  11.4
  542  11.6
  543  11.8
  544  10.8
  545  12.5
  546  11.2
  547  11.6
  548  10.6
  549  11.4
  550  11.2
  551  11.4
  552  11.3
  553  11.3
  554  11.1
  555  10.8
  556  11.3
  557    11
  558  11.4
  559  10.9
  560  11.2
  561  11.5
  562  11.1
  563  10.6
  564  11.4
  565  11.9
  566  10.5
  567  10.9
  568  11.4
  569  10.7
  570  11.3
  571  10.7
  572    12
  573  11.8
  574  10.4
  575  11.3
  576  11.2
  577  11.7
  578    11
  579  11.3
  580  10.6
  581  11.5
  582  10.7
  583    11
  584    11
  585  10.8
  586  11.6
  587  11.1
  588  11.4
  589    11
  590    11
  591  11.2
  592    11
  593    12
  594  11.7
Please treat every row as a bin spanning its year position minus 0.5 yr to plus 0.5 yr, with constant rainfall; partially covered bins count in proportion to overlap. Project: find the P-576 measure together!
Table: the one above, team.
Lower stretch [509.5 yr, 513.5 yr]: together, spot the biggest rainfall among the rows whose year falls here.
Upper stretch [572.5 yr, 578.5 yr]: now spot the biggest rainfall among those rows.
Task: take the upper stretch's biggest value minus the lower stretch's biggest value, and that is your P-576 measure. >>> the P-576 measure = 1.5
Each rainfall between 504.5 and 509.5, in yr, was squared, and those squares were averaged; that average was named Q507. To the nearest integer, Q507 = 101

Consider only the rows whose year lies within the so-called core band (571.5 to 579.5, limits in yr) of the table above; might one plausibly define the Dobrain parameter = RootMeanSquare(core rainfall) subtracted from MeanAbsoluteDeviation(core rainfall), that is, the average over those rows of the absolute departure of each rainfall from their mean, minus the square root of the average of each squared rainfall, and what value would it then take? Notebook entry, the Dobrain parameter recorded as -11.0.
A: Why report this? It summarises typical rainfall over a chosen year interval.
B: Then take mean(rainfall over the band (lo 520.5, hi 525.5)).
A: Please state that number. 10.5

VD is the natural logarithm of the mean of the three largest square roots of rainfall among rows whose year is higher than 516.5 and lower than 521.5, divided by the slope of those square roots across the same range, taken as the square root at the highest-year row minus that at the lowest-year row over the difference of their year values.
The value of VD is 4.9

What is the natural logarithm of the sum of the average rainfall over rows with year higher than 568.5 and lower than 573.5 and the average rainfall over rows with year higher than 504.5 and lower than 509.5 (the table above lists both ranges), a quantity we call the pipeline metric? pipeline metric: 3.06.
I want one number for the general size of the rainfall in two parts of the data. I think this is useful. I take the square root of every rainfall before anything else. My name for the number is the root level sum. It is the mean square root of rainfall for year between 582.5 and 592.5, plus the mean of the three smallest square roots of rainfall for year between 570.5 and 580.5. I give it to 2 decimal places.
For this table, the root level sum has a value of 6.58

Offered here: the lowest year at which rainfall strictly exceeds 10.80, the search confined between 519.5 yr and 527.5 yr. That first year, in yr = 525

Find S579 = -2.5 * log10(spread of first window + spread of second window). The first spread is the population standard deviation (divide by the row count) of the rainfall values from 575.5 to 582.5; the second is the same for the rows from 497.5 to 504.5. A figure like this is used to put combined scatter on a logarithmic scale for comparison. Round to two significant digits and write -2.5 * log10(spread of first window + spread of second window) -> 0.28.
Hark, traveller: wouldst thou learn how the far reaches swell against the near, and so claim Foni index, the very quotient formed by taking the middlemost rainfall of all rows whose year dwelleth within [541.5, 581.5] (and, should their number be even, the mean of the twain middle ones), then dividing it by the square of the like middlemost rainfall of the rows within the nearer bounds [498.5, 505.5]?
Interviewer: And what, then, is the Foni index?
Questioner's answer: 0.101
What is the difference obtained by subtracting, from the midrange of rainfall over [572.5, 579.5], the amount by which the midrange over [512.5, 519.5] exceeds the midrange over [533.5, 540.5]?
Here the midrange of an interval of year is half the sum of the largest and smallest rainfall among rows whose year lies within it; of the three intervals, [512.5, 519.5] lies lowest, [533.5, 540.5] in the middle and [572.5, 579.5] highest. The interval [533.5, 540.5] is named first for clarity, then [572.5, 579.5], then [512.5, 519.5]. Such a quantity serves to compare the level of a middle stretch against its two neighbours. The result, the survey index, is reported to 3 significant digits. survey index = 12.4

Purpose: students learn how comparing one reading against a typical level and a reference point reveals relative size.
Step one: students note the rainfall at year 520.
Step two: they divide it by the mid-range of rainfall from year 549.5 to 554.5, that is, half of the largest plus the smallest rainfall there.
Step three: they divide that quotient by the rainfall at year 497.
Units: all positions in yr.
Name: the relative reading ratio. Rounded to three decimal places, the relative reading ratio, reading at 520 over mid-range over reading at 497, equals 0.078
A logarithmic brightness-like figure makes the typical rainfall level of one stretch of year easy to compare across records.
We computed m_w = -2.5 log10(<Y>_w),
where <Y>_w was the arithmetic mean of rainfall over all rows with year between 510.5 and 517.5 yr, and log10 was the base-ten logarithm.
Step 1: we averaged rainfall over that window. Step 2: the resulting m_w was -2.47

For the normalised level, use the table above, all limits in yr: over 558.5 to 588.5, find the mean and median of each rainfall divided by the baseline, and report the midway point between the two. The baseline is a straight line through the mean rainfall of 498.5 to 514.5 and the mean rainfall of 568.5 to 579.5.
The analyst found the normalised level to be 1.00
